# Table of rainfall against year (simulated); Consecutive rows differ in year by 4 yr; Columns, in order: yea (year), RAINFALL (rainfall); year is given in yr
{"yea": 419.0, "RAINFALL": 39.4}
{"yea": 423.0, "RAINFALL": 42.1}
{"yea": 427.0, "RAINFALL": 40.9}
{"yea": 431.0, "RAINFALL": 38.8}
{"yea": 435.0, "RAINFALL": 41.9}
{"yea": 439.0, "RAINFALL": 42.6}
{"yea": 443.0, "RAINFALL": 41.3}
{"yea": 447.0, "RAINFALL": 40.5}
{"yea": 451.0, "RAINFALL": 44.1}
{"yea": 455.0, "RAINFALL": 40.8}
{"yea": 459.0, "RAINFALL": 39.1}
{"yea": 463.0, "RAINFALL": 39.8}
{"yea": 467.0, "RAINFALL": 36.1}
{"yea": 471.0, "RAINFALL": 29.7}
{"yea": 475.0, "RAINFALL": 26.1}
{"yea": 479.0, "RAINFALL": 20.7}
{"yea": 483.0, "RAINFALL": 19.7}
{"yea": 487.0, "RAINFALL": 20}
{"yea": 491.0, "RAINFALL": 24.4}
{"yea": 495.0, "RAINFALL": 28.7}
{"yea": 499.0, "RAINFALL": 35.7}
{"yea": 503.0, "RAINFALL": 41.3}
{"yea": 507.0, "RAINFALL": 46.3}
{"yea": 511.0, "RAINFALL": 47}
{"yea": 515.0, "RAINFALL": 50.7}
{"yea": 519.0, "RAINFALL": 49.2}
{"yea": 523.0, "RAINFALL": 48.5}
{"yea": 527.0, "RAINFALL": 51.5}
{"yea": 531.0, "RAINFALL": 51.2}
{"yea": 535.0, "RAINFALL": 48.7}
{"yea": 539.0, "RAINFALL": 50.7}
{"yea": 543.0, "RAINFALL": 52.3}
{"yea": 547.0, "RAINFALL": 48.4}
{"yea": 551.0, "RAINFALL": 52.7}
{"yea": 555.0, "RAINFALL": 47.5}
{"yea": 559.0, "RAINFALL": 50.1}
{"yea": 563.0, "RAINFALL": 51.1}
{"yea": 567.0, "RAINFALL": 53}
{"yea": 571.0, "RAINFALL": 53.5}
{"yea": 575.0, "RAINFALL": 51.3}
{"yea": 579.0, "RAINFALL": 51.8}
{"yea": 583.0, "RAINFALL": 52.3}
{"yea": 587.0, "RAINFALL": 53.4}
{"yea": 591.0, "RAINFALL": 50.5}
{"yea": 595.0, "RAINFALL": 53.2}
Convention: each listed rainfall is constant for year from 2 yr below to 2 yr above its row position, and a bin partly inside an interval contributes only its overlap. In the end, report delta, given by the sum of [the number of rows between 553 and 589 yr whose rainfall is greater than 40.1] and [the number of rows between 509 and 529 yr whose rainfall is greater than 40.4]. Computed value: 14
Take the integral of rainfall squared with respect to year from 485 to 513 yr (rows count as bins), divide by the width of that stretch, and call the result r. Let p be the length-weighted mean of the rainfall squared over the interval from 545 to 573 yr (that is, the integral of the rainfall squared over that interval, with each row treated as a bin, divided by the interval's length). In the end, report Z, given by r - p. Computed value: -1288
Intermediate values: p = 2596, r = 1307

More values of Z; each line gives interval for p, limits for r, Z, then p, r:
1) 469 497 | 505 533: 1824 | 600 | 2424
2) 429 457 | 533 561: 790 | 1719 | 2509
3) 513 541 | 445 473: -1002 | 2508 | 1507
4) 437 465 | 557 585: 994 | 1698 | 2692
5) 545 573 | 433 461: -873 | 2596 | 1722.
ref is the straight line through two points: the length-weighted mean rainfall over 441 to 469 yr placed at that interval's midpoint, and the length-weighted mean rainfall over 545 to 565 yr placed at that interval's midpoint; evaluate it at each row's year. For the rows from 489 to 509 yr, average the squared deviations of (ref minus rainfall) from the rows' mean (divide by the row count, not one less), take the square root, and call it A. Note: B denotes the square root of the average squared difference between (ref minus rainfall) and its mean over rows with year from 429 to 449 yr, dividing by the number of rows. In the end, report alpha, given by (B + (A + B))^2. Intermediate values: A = 7.4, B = 1.26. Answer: 99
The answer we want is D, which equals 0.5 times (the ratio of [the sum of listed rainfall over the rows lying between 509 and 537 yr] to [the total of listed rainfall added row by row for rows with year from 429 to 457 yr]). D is 0.60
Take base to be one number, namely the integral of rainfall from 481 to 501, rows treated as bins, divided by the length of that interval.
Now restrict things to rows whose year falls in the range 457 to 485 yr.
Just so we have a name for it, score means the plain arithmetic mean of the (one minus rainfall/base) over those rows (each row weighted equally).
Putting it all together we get -0.17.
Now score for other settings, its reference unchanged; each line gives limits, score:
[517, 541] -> -0.94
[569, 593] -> -1.03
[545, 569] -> -0.96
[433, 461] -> -0.61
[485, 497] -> 0.05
